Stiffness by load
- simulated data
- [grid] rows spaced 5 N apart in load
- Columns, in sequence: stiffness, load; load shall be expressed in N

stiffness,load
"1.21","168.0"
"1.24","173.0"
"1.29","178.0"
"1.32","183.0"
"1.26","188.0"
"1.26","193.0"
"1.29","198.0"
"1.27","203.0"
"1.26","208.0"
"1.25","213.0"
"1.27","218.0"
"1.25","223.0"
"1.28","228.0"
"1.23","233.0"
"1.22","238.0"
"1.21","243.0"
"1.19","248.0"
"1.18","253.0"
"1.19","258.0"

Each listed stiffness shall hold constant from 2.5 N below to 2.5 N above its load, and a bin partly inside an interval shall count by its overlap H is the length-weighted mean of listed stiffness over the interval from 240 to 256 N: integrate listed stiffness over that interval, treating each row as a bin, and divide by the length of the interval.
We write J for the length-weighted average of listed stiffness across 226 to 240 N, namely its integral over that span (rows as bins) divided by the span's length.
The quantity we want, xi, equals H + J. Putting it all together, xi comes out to 2.44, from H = 1.19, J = 1.24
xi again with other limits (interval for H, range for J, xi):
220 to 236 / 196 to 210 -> 2.53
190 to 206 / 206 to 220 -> 2.53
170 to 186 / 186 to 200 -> 2.55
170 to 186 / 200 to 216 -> 2.54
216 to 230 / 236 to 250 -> 2.47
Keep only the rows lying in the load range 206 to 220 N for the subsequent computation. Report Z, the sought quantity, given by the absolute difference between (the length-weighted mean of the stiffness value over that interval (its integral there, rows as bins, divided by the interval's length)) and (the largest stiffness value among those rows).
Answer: 0.010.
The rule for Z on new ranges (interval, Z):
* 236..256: 0.021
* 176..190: 0.029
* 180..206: 0.040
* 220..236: 0.027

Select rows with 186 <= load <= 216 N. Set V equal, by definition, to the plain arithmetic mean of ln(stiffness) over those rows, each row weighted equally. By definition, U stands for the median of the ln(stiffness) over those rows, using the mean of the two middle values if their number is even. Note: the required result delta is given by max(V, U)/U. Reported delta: 1.02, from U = 0.231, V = 0.235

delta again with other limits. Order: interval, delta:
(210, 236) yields 1.02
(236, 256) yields 1.00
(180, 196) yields 1.07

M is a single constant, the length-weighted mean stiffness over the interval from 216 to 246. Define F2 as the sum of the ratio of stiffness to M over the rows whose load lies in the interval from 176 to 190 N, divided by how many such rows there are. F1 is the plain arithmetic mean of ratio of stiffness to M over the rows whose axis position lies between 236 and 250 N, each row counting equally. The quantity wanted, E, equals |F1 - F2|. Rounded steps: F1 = 0.97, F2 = 1.04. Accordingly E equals 0.07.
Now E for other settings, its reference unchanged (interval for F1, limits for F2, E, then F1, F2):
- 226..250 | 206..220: 0.03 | 0.99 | 1.01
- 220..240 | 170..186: 0.03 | 1.00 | 1.03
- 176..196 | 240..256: 0.07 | 1.03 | 0.96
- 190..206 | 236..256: 0.06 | 1.03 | 0.97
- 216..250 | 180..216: 0.03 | 0.99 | 1.02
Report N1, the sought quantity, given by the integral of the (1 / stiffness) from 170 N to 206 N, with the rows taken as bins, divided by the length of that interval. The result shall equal 0.785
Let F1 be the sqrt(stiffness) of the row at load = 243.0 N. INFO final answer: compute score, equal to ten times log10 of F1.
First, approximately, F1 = 1.10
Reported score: 0.41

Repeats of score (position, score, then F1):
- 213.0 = 0.48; 1.12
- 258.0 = 0.38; 1.09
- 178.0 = 0.55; 1.14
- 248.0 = 0.38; 1.09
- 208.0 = 0.50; 1.12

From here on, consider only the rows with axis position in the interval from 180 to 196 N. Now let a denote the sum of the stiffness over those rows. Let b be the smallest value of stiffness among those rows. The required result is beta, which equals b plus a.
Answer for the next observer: 5.1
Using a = 3.8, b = 1.26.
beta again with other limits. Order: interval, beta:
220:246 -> 7.4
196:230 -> 10.1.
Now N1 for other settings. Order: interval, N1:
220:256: 0.818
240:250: 0.832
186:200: 0.788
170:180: 0.793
